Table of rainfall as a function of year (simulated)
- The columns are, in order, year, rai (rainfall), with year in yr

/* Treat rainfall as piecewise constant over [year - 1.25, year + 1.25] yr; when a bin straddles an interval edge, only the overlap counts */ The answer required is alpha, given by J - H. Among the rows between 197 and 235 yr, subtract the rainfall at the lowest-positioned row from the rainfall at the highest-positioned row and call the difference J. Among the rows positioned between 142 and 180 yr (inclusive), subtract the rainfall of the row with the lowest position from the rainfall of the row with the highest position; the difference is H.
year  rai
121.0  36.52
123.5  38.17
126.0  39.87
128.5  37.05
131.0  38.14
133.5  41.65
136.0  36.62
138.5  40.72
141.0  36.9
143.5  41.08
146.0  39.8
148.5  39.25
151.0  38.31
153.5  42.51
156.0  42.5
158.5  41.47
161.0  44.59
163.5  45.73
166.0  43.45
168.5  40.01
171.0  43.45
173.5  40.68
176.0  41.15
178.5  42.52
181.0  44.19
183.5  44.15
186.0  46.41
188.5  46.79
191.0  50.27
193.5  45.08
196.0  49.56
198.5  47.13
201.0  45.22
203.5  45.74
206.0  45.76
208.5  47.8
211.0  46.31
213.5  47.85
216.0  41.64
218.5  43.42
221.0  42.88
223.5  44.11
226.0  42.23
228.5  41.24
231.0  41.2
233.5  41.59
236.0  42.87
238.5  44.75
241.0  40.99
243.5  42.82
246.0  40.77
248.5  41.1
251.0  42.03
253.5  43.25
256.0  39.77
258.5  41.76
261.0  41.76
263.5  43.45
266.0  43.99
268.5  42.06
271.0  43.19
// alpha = -7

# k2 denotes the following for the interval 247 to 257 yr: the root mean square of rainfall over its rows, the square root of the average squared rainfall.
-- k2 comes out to 41.6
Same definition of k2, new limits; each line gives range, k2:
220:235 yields 42.2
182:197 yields 47.1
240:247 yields 41.5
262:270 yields 43.2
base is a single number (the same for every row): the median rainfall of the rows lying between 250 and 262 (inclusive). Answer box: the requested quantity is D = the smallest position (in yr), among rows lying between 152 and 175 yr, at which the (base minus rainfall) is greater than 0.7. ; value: 168.5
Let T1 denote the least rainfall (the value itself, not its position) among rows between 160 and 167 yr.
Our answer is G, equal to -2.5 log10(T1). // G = -4.09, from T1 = 43.45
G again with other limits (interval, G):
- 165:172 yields -4.01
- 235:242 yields -4.03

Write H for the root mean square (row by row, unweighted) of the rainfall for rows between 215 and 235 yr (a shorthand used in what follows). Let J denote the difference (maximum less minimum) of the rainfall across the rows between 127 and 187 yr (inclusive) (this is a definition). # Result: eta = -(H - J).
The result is -33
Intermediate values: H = 42.3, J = 10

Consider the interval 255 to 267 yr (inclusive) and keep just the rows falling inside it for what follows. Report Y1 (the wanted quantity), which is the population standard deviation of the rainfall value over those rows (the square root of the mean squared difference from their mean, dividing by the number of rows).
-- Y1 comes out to 1.5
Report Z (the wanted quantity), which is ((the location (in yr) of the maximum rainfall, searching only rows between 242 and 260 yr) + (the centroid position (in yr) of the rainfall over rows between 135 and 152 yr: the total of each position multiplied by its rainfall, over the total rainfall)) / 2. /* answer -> 198.5 yr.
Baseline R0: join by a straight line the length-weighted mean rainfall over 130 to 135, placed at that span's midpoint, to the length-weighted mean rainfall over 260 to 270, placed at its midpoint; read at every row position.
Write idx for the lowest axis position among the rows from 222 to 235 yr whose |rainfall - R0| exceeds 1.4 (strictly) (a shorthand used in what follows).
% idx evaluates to 223.5 yr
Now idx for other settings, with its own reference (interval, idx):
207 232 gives 208.5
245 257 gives 246.0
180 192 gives 181.0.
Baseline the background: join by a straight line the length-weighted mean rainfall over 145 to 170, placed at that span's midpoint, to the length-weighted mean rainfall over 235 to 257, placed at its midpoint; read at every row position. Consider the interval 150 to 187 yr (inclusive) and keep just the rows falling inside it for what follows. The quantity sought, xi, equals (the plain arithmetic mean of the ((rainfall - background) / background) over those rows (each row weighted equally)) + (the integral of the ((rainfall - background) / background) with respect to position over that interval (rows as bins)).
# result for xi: 0.8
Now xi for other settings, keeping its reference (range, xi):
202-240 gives 1.8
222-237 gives 0.1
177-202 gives 2.6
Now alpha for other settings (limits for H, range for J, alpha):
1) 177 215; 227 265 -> -3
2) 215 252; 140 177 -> 4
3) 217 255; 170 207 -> 2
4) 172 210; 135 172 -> 0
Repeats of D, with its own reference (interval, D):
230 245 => 241.0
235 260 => 241.0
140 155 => 141.0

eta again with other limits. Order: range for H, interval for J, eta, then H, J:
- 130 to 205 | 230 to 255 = -39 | 43.0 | 4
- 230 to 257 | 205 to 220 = -36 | 41.9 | 6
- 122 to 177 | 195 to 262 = -31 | 40.7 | 10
